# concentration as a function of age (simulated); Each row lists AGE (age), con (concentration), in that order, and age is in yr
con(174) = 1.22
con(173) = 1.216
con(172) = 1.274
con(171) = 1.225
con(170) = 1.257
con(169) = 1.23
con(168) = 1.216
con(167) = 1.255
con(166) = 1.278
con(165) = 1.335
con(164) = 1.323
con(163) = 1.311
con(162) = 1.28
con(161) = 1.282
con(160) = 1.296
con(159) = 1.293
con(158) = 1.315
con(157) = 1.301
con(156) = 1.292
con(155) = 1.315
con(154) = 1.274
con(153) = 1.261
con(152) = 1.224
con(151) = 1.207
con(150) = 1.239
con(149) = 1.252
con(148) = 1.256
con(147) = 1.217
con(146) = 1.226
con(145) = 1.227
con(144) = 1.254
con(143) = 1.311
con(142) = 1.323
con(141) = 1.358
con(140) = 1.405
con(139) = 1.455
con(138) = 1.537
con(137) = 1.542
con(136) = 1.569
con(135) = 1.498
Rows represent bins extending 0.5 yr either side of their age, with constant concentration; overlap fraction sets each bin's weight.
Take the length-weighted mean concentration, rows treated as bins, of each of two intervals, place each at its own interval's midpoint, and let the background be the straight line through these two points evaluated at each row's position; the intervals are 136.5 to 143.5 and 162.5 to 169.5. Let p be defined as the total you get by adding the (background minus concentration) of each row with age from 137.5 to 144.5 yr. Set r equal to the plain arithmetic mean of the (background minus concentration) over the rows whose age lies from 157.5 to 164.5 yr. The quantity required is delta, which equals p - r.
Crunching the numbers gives 0.2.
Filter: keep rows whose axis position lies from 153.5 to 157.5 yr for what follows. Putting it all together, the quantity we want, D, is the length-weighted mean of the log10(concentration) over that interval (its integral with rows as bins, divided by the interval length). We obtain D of 0.11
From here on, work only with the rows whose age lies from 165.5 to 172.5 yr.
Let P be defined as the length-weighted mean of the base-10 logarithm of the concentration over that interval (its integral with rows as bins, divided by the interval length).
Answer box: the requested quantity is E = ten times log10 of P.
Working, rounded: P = 0.096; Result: -10.2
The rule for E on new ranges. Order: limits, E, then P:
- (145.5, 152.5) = -10.4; 0.090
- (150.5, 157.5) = -9.9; 0.103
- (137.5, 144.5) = -8.6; 0.138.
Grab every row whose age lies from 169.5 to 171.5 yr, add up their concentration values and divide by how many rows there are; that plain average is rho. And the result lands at 1.24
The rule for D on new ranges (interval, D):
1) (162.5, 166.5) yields 0.12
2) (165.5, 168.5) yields 0.10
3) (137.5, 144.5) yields 0.14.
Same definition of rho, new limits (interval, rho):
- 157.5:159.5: 1.30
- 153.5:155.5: 1.29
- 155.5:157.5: 1.30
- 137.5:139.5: 1.50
